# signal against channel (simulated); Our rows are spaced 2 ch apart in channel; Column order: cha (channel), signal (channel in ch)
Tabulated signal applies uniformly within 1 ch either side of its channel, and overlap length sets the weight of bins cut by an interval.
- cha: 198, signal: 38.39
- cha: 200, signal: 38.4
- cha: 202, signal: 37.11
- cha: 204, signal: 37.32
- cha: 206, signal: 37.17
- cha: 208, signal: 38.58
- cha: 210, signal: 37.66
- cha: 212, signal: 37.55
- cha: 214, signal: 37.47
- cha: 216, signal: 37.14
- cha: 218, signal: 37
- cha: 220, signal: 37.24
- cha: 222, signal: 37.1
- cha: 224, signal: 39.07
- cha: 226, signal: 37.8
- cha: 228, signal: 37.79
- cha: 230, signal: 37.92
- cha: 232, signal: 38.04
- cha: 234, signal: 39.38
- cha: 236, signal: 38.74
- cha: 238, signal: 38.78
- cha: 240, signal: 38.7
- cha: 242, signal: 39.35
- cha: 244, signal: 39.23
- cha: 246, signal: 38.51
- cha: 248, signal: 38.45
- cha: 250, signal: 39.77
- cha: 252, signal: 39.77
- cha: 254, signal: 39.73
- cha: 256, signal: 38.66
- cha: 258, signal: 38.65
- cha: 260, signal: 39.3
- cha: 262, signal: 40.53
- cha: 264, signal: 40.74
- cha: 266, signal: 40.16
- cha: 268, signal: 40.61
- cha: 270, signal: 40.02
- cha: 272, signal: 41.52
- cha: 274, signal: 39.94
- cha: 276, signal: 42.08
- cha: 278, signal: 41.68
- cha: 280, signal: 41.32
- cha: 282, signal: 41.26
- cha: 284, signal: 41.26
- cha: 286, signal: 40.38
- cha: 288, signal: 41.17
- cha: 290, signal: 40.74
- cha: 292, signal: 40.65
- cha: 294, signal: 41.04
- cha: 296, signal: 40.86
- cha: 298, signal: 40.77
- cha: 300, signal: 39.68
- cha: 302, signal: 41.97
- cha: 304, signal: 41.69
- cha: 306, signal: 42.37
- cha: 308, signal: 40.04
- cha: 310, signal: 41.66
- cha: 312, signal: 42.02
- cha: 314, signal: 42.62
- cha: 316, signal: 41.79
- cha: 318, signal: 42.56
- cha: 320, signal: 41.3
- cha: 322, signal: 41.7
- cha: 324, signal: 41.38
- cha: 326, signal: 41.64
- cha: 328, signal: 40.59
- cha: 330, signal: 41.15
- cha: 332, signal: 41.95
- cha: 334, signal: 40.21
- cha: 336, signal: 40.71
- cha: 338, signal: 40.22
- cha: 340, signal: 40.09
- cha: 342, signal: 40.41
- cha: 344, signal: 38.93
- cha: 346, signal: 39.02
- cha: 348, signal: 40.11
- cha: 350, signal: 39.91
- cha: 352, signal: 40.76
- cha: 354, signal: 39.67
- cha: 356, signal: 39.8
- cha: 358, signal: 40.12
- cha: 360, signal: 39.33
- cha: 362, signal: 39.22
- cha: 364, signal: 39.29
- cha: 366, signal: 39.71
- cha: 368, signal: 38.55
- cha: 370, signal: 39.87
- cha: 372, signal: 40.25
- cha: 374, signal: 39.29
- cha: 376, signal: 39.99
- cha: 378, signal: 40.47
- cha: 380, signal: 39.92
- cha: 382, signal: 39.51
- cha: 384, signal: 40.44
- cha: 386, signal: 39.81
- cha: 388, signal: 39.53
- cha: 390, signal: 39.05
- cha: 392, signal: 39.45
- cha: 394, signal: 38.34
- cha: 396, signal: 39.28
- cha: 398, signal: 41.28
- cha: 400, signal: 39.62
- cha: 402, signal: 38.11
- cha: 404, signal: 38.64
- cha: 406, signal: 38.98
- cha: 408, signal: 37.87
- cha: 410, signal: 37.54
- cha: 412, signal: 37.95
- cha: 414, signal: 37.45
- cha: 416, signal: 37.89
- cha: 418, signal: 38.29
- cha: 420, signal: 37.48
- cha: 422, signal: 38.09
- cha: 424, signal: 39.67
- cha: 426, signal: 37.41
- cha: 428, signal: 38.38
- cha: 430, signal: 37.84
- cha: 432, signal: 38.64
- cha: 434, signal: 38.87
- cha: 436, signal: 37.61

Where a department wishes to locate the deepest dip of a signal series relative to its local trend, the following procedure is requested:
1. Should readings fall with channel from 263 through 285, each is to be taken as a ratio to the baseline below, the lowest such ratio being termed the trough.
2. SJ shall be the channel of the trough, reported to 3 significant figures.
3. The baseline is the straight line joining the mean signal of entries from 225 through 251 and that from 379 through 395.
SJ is 274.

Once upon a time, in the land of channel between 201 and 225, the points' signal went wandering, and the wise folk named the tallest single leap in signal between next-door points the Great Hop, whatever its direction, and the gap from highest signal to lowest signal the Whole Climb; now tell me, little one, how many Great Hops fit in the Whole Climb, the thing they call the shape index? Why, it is 1.1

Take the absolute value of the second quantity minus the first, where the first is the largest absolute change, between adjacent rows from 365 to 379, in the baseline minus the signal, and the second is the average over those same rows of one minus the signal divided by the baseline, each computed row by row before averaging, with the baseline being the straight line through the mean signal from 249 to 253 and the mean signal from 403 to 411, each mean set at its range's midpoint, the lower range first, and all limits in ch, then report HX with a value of 1.4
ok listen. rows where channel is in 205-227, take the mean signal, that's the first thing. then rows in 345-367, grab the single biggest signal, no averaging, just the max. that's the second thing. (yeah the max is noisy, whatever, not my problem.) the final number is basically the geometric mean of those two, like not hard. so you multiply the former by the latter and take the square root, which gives 39.2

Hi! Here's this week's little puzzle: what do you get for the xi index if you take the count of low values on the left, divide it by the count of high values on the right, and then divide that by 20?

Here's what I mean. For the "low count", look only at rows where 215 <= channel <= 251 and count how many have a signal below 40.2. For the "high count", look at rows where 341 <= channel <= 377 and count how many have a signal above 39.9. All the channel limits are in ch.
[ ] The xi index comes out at 0.13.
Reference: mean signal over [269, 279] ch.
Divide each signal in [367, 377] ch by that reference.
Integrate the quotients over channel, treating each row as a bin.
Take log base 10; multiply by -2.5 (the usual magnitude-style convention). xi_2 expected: -2.46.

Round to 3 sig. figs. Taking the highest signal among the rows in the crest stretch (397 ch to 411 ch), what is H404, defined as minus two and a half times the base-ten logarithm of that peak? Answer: -4.04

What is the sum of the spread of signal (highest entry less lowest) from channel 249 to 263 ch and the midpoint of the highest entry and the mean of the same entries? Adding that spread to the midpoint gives 41.9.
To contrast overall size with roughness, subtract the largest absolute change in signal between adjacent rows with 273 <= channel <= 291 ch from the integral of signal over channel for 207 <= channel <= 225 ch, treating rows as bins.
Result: 675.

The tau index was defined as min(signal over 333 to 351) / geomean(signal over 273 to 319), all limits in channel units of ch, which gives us 0.94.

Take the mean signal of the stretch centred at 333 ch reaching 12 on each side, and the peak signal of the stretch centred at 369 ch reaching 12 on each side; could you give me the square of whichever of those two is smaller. 1638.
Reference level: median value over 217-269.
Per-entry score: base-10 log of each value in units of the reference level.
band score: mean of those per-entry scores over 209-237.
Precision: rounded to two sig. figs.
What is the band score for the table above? -0.010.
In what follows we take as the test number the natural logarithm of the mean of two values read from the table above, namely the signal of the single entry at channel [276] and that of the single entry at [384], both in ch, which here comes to 3.72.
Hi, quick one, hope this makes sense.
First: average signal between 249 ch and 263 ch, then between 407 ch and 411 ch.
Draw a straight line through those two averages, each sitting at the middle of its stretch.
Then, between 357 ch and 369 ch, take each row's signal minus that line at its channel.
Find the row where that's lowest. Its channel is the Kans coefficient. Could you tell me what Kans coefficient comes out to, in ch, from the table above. 368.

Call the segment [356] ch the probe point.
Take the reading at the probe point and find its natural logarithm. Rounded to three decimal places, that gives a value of 3.684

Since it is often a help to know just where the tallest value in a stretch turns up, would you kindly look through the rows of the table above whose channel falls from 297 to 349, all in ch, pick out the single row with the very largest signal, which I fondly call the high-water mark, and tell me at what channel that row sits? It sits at 314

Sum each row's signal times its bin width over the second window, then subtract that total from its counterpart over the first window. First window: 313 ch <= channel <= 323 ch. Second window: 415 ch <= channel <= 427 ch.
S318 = -38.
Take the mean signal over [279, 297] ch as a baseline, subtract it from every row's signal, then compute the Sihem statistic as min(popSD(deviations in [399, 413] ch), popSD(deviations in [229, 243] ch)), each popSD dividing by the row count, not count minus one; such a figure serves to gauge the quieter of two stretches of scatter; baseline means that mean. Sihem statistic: 0.526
